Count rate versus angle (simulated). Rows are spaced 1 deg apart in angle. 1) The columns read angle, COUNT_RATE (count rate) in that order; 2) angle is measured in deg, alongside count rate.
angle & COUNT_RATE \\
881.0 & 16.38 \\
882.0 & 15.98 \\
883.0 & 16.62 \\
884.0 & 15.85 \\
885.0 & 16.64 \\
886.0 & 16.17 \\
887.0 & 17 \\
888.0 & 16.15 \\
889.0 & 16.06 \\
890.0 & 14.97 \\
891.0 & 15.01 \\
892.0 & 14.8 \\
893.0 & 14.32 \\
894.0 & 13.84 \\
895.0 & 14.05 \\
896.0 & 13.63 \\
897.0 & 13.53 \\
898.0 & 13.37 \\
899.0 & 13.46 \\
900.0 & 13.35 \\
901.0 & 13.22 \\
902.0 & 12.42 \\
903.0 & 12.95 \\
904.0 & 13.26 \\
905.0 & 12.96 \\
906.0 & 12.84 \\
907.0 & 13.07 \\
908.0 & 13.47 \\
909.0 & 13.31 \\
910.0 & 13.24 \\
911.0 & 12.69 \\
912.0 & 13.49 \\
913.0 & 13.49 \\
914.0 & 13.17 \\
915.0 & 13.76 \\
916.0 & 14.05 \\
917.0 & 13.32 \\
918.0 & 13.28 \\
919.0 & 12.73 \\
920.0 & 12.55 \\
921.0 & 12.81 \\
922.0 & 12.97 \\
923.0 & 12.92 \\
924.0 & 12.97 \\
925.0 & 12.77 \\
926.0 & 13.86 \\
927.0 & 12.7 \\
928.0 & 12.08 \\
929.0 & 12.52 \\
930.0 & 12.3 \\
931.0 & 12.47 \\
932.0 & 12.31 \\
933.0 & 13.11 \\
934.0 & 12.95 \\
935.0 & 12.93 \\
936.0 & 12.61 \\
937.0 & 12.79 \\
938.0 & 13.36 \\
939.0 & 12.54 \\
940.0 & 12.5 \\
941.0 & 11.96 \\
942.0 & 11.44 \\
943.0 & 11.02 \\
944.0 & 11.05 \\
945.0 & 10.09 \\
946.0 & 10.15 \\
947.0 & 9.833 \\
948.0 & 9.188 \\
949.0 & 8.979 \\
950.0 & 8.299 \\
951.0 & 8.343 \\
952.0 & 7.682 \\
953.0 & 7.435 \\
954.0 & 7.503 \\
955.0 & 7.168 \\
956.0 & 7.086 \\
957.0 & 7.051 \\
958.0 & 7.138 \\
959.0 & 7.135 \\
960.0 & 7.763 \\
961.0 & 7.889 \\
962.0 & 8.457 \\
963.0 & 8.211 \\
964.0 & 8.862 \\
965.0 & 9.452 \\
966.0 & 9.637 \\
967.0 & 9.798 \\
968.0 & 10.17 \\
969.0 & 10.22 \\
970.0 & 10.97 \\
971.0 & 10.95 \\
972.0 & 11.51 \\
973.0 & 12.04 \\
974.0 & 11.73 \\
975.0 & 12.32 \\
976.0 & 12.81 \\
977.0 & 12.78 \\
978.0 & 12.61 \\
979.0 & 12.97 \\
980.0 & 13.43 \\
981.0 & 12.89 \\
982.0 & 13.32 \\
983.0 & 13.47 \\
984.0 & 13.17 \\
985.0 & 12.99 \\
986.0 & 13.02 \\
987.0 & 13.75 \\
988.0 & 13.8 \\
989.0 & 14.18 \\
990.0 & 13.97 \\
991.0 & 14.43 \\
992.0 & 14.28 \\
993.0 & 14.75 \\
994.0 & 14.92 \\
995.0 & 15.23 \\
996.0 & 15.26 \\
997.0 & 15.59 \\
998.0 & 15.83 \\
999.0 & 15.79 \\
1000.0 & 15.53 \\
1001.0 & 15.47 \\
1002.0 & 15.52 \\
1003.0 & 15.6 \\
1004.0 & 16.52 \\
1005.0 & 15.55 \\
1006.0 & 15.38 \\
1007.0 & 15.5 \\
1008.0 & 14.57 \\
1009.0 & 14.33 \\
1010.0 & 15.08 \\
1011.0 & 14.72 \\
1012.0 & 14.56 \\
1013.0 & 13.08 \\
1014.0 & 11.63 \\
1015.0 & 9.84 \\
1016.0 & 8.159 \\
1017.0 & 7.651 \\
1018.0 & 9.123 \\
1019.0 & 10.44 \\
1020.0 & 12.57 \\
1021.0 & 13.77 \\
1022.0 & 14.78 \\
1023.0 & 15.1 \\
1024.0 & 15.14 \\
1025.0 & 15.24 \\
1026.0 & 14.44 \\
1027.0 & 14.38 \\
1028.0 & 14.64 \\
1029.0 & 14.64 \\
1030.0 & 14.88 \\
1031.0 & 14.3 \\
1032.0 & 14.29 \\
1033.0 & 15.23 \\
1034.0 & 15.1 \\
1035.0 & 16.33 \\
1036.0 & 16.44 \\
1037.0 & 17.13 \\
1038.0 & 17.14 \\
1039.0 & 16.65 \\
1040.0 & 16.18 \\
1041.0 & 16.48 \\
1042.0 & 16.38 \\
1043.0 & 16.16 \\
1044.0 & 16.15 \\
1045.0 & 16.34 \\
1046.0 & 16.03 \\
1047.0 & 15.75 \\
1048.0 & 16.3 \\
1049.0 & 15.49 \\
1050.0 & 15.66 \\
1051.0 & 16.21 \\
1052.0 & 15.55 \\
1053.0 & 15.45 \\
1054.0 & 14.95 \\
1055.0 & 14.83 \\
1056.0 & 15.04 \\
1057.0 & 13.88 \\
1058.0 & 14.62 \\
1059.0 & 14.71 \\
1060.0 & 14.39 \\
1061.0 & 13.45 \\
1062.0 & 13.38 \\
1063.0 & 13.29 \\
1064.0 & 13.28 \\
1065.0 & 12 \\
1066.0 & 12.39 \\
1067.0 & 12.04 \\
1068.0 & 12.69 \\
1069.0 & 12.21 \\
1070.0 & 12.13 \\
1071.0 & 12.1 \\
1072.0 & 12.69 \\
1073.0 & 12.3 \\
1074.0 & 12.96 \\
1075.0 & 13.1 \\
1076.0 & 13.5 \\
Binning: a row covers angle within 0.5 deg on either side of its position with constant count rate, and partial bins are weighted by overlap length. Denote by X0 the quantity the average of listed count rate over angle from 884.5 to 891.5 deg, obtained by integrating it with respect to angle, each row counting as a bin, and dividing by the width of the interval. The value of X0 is 16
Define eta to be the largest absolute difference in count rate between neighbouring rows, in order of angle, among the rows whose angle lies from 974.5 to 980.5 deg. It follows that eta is 0.5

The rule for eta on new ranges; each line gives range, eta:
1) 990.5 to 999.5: 0.5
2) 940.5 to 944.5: 0.5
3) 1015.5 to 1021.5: 2.1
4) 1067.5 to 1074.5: 0.7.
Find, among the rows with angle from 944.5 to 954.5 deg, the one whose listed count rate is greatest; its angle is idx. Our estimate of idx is 946.0 deg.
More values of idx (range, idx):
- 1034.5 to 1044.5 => 1038.0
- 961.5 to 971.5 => 970.0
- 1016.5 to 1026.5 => 1025.0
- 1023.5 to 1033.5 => 1025.0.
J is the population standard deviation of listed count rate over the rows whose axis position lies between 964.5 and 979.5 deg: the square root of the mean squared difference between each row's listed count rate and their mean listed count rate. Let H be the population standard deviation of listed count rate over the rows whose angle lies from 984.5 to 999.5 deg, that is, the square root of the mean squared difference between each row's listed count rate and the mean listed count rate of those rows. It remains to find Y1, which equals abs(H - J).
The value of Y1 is 0.3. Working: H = 0.9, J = 1.2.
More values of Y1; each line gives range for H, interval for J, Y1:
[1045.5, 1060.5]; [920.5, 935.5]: 0.3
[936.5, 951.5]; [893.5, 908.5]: 1.2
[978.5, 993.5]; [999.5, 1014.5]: 0.6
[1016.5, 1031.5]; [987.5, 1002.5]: 1.6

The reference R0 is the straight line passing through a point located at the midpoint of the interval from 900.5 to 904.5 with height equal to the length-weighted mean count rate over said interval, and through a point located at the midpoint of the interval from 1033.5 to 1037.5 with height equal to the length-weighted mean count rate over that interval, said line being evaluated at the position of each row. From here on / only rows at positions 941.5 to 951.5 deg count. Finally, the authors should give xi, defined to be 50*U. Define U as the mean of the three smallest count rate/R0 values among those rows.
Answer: 30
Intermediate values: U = 0.60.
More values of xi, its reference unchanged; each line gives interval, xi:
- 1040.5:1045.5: 49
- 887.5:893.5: 58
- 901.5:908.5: 49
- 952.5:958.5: 25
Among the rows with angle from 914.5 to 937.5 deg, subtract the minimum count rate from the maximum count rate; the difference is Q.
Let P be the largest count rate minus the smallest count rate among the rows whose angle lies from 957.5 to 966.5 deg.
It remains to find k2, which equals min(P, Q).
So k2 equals 2.0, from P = 2.5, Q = 2.0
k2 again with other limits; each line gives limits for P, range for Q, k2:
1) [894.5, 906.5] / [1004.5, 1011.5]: 1.2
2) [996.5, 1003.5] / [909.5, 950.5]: 0.4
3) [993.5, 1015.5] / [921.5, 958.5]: 6.7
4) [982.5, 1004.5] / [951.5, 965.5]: 2.4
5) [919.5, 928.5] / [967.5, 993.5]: 1.8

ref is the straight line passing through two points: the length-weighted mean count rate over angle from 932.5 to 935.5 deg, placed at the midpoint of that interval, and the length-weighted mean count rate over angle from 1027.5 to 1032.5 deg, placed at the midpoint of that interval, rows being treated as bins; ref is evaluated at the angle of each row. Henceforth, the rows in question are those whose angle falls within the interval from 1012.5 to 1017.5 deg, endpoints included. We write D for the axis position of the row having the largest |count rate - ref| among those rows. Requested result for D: 1017.0 deg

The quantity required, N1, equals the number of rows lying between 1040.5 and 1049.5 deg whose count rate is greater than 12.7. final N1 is 9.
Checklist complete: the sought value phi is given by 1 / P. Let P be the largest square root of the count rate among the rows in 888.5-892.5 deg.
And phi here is 0.25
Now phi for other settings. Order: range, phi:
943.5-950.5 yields 0.30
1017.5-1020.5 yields 0.28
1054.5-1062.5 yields 0.26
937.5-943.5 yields 0.27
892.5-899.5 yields 0.26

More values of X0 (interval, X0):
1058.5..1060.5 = 15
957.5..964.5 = 8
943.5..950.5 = 10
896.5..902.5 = 13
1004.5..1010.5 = 15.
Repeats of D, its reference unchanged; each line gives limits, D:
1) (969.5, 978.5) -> 971.0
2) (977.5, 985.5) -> 978.0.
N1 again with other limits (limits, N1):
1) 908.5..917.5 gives 8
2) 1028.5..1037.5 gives 9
